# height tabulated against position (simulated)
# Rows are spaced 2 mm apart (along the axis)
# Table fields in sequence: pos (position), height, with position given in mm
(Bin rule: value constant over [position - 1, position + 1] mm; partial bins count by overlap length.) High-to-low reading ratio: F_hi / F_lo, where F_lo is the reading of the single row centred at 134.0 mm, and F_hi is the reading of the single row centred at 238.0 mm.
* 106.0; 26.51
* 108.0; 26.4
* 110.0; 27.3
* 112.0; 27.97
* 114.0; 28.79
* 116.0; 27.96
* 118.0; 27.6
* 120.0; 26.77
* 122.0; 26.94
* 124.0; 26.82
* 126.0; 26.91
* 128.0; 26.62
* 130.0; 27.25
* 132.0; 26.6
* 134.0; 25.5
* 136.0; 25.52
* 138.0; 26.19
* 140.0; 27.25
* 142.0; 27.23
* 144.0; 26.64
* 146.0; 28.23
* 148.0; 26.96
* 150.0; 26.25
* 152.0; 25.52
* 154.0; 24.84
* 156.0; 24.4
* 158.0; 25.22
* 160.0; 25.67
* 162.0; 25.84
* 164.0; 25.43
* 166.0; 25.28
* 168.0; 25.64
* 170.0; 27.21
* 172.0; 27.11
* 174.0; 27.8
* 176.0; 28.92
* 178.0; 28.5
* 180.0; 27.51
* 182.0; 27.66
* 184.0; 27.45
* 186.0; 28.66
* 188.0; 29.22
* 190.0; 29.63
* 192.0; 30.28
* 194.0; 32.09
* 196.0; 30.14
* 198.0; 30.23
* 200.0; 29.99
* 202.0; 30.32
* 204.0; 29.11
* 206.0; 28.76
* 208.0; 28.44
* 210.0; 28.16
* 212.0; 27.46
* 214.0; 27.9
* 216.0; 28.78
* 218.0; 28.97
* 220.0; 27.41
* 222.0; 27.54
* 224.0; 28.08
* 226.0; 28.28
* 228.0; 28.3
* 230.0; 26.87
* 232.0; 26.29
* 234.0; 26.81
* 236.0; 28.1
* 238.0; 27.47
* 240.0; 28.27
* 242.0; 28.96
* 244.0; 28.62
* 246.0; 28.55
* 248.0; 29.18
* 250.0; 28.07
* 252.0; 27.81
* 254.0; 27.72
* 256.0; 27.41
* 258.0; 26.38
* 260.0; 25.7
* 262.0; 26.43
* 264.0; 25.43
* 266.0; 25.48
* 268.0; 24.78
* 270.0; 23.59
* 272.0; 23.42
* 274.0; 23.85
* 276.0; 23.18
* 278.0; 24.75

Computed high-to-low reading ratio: 1.08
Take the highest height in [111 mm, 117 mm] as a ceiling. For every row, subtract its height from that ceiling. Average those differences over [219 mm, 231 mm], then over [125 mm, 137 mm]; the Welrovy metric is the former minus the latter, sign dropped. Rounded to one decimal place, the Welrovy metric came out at 1.3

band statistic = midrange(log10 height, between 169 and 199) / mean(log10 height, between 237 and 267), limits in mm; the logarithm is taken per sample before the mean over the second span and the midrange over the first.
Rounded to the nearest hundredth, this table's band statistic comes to 1.02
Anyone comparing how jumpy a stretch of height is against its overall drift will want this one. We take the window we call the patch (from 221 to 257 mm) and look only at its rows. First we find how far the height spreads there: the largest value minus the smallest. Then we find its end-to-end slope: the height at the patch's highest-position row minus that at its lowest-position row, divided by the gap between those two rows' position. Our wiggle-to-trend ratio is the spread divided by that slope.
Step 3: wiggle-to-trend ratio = -756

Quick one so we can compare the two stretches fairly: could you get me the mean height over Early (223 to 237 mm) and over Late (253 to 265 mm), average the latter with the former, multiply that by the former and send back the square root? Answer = 27.3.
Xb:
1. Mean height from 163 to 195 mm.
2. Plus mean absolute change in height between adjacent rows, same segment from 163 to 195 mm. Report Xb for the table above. 28.7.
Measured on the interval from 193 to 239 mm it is 29.1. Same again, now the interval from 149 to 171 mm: 26.2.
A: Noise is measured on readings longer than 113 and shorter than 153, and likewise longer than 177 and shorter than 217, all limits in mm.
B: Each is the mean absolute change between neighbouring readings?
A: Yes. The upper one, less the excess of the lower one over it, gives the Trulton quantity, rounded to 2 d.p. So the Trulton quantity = 0.73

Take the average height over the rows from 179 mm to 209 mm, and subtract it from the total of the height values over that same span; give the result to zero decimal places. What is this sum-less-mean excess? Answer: 410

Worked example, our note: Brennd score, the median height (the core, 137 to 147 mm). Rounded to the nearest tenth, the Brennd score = 27.2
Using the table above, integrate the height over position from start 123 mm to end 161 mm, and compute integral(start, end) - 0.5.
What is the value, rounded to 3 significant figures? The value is 999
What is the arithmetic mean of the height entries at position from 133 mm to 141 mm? 26.1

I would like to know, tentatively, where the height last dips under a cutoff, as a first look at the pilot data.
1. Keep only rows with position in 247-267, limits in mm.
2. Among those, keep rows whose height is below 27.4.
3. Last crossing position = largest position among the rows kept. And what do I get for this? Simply 266.0 mm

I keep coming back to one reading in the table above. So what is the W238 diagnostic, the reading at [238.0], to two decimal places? 27.47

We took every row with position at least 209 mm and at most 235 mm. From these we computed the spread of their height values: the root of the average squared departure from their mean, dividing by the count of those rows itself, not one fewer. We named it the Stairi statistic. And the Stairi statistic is 0.76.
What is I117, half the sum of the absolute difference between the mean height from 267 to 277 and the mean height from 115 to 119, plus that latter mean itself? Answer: 15.9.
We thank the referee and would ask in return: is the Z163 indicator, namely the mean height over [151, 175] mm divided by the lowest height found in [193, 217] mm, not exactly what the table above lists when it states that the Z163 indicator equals 0.94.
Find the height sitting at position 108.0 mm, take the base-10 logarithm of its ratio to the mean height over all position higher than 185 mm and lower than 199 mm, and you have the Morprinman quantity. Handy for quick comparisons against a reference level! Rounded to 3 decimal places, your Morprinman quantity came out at -0.056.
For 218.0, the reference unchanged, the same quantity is -0.016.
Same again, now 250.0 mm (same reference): -0.029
